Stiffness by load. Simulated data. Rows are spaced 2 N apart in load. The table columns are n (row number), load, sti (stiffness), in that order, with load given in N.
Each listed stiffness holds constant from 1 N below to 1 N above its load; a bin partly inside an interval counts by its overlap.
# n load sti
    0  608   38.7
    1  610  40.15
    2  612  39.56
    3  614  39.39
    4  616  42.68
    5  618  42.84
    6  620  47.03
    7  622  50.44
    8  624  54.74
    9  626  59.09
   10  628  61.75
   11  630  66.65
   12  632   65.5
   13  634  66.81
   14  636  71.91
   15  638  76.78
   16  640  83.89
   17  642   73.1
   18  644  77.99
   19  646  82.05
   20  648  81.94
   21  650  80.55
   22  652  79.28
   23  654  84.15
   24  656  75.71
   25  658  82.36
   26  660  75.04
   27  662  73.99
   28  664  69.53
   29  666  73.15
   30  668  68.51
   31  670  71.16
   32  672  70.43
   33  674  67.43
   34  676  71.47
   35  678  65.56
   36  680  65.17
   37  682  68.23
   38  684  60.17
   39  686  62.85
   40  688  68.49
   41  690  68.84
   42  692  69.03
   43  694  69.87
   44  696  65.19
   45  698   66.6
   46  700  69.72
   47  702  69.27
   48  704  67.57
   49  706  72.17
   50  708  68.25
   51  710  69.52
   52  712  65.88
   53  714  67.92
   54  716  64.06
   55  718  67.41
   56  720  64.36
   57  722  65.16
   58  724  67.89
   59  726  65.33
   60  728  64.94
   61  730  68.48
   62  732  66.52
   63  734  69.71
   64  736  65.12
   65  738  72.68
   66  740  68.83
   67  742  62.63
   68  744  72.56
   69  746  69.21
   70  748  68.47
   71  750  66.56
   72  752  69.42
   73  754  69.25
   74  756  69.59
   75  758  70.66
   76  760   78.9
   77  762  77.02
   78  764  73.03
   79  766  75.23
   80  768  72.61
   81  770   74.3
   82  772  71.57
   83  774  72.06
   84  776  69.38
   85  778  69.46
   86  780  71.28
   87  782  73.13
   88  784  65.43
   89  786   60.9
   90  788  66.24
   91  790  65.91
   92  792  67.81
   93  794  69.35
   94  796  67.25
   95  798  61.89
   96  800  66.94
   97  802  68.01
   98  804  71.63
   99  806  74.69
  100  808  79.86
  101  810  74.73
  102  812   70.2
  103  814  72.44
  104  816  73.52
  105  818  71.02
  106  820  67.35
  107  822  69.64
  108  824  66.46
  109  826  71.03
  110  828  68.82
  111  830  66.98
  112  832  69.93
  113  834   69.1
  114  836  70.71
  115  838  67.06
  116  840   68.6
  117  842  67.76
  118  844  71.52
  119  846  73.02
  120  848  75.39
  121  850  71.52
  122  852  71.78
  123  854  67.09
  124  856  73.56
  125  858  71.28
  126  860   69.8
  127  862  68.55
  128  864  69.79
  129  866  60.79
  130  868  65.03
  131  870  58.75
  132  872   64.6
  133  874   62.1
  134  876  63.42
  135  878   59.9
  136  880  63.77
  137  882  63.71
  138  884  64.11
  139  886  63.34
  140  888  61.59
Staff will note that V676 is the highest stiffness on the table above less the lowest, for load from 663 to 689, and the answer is 13.0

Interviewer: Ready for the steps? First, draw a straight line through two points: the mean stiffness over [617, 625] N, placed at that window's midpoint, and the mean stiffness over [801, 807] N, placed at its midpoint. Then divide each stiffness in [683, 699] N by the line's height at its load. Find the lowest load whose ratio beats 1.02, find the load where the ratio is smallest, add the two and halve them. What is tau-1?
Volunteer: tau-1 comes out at 684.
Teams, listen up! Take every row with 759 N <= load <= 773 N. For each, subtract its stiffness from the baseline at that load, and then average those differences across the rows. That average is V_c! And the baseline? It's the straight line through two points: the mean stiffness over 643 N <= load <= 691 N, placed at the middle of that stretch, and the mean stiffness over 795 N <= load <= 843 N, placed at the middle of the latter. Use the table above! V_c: -4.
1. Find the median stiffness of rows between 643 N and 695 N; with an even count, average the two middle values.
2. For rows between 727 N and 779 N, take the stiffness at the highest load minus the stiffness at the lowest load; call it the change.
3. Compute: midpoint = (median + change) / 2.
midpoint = 38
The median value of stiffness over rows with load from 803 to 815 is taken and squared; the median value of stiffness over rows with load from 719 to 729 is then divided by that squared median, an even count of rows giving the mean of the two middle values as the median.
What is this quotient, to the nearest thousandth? 0.012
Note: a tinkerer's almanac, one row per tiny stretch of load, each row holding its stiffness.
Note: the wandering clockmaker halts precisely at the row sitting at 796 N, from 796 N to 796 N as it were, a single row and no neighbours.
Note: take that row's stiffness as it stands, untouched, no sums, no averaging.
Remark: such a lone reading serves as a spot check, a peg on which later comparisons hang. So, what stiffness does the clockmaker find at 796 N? 67.25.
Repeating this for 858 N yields 71.28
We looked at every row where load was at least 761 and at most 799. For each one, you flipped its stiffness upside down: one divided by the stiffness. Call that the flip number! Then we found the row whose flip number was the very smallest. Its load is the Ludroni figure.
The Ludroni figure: 762 N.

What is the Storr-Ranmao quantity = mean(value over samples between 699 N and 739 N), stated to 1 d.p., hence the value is 67.6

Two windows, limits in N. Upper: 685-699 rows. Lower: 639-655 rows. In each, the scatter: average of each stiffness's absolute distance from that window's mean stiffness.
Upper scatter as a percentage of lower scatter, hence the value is 76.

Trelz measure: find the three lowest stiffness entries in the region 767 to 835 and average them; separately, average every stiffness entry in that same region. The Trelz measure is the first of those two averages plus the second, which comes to 132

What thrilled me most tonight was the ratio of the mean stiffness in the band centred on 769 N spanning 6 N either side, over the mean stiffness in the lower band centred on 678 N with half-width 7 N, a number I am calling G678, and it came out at 1.09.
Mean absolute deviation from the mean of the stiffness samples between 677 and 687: 2.3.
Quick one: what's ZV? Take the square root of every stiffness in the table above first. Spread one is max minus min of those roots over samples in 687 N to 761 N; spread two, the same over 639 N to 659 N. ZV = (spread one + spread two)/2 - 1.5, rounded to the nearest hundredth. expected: -0.70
